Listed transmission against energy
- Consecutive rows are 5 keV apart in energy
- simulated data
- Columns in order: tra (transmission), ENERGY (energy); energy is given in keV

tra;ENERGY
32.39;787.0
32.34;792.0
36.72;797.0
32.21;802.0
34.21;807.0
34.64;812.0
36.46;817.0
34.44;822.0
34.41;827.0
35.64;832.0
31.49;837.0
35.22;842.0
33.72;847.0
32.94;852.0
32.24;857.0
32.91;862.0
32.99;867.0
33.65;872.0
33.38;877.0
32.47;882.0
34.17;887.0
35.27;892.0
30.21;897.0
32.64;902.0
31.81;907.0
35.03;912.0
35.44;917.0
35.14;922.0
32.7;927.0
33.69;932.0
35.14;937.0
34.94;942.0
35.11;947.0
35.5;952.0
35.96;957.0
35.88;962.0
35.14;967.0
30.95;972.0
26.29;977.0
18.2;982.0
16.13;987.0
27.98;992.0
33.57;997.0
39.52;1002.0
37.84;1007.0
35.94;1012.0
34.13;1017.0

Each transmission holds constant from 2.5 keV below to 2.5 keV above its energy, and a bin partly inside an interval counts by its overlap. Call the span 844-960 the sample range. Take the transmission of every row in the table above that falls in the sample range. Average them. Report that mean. 33.8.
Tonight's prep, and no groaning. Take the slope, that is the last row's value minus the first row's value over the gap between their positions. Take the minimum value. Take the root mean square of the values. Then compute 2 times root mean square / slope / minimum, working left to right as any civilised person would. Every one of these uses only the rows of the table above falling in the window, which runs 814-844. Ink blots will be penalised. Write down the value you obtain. -44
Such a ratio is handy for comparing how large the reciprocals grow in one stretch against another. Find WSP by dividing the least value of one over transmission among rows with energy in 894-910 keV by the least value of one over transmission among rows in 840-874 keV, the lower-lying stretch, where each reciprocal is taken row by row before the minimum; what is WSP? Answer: 1.079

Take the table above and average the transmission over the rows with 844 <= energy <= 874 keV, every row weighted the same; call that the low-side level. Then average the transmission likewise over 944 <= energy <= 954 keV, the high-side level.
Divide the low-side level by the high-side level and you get 0.94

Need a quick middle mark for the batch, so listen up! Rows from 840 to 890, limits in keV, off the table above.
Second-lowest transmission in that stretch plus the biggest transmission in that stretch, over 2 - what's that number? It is 33.8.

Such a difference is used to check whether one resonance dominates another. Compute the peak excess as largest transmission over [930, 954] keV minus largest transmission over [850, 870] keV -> 2.5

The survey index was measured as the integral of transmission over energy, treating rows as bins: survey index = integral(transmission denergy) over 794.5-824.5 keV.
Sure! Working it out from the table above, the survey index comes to 1043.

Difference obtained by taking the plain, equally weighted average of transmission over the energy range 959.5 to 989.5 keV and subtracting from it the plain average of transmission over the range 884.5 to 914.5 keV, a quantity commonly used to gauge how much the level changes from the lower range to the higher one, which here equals -6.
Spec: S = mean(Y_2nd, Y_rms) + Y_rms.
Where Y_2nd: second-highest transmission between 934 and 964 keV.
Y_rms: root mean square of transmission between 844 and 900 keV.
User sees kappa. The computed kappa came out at 67.6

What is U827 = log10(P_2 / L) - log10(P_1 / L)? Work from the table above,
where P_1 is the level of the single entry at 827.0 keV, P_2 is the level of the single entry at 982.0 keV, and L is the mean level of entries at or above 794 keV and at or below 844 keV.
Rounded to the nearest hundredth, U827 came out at -0.28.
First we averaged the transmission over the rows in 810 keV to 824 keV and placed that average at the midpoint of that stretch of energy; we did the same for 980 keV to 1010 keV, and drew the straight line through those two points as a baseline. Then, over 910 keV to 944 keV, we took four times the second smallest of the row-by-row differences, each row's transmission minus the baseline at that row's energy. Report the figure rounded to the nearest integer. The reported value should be 10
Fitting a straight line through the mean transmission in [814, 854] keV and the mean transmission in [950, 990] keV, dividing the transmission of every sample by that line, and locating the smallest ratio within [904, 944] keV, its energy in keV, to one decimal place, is 907.0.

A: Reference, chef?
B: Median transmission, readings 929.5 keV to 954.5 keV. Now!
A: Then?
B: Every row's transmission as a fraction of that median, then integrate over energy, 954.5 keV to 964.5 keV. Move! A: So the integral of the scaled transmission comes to 10 keV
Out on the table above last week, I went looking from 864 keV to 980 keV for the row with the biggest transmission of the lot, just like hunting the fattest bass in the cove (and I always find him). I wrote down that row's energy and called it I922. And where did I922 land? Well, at 957.0 keV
